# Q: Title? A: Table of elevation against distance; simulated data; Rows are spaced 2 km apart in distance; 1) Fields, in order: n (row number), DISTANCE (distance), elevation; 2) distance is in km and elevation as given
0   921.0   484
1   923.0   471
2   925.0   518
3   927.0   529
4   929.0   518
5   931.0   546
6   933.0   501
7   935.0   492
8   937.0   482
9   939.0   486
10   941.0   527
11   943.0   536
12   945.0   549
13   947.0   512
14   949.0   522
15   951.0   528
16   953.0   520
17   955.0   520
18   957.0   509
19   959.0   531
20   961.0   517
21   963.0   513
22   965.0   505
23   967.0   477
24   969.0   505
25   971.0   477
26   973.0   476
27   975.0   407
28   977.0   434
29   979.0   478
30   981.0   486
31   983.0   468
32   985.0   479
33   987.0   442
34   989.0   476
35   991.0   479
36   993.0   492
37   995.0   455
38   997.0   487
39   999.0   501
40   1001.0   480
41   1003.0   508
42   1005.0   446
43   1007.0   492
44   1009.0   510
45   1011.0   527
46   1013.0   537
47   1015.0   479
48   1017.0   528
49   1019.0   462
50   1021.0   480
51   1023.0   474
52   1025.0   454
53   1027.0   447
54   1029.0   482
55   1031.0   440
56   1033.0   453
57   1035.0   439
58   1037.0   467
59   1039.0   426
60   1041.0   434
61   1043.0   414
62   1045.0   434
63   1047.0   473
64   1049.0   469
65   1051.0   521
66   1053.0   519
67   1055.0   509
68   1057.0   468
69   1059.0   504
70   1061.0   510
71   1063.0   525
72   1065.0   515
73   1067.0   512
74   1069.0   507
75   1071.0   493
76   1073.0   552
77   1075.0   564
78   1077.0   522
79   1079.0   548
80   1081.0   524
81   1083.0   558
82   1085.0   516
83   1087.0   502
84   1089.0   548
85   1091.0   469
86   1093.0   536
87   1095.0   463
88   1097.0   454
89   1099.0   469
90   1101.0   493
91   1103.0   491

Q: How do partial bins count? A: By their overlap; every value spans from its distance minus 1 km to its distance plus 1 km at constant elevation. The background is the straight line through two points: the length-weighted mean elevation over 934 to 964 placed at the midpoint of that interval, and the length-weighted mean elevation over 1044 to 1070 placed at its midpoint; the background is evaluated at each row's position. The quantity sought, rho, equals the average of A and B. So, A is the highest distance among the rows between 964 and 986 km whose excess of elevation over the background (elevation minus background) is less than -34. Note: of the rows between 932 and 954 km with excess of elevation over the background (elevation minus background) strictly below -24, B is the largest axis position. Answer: 961 km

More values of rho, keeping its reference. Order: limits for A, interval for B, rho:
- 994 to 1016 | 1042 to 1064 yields 1031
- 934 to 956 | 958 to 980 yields 958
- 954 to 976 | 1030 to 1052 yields 1012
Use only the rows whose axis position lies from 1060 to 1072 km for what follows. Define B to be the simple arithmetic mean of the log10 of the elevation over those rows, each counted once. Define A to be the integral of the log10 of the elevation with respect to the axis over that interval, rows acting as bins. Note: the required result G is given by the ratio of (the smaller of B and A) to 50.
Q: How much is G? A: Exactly 0.0542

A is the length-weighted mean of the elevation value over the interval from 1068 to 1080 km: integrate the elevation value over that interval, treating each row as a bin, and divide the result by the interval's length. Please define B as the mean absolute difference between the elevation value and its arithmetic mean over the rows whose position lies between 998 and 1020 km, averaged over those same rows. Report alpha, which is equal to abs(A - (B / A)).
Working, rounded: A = 531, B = 23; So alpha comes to 531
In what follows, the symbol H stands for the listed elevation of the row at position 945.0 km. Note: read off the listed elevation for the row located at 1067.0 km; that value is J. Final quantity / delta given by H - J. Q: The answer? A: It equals 37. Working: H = 549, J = 512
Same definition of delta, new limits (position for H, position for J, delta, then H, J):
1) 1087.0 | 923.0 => 31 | 502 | 471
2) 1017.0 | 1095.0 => 65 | 528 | 463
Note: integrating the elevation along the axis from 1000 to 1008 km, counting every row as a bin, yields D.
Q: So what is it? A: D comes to 3852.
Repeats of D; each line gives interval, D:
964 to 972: 3928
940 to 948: 4248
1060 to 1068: 4124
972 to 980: 3590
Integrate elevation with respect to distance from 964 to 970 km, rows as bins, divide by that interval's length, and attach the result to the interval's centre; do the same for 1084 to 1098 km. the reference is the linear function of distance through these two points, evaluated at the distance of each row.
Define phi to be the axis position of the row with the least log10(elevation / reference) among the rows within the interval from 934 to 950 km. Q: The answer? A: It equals 937.0 km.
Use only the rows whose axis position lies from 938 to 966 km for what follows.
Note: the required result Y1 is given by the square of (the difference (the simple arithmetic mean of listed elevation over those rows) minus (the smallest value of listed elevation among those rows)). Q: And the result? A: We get 1132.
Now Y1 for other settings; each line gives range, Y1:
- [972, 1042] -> 4244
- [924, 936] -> 642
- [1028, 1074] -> 4506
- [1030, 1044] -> 625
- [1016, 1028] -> 738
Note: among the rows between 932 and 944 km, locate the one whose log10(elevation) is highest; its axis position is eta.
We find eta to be 943.0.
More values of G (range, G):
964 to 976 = 0.0535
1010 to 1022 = 0.0540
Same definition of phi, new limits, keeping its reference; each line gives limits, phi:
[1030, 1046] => 1043.0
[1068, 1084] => 1071.0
